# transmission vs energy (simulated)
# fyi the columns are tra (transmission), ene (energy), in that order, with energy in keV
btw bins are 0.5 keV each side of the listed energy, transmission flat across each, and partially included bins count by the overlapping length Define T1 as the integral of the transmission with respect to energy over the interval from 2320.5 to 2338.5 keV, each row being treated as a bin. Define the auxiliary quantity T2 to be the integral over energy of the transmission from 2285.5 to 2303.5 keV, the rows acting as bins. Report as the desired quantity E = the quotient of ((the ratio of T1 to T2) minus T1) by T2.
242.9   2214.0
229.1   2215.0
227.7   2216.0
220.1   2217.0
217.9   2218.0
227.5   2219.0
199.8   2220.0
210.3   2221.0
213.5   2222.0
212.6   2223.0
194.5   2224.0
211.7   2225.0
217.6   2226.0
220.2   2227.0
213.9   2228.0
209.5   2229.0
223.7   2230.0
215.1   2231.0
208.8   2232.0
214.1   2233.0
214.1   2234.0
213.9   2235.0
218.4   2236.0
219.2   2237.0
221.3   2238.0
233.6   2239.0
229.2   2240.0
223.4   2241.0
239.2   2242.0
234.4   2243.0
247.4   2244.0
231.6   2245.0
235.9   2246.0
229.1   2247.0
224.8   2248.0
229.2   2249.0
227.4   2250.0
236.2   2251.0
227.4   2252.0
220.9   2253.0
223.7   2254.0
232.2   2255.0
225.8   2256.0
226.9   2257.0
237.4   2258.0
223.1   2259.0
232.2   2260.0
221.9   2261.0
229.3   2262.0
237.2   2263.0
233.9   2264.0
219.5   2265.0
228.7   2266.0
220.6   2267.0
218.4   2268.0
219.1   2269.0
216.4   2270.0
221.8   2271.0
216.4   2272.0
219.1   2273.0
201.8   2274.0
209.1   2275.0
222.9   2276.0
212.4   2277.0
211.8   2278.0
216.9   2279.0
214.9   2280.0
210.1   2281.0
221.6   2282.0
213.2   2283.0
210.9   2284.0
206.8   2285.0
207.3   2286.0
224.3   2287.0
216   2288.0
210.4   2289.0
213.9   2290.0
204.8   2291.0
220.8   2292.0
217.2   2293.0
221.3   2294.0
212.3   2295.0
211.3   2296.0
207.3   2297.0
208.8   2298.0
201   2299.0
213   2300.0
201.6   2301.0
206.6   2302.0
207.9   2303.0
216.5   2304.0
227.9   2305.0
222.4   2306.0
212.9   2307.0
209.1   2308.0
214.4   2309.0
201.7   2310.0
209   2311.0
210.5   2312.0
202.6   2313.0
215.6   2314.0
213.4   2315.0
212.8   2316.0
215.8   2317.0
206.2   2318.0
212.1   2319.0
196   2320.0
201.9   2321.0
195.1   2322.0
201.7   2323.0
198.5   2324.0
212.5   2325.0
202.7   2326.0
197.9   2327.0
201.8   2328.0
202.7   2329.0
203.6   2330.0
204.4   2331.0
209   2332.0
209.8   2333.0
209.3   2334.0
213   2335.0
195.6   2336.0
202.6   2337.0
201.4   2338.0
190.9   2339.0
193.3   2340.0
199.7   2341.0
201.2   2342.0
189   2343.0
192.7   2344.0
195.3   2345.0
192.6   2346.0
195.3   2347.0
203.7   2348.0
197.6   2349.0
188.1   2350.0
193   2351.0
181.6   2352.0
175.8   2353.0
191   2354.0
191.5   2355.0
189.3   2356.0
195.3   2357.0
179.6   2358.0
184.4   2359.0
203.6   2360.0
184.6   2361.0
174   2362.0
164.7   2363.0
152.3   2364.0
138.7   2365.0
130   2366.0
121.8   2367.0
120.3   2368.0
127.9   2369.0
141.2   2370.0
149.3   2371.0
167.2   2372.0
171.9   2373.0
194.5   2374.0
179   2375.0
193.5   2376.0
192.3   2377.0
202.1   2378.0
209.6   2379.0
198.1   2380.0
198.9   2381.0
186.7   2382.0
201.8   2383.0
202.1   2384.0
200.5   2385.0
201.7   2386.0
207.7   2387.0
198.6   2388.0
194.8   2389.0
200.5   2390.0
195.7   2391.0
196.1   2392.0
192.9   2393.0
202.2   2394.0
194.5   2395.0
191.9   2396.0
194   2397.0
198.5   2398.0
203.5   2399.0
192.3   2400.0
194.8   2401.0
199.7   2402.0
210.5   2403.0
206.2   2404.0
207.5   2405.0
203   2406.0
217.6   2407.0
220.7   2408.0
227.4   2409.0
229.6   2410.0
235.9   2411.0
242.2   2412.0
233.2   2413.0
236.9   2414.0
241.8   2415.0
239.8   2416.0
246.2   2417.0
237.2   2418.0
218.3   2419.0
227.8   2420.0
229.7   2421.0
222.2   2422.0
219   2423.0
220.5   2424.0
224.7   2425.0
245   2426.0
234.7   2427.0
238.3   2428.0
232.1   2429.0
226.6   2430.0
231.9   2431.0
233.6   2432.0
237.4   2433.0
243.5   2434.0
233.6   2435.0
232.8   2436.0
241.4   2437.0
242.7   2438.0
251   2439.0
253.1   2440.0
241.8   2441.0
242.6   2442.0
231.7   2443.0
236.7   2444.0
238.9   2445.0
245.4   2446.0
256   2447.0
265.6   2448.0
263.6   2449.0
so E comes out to -0.96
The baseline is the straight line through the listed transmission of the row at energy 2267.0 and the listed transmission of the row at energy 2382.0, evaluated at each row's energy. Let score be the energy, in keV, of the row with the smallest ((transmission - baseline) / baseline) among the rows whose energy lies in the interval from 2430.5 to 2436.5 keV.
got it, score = 2431.0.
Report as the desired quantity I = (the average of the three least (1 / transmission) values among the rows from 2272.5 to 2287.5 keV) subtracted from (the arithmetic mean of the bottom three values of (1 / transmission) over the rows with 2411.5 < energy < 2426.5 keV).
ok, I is -0.0004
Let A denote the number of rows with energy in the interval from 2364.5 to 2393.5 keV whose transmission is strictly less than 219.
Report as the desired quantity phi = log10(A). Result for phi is 1.46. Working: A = 29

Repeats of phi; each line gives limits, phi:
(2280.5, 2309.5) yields 1.36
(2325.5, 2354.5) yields 1.46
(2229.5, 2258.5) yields 0.78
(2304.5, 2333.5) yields 1.43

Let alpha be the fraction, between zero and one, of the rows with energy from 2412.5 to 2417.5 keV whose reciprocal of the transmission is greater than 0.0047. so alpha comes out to 0.0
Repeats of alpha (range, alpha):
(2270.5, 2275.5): 0.4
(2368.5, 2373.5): 1.0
